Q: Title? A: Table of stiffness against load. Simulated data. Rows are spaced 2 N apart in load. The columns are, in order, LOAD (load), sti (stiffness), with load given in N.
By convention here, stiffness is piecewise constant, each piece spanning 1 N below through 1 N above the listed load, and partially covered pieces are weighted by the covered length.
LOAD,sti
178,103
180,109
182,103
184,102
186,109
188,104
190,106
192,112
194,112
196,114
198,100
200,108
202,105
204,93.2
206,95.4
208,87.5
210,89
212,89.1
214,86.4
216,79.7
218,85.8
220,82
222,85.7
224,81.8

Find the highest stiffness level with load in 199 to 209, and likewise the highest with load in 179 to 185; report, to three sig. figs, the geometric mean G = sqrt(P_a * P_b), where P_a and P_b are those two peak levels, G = 108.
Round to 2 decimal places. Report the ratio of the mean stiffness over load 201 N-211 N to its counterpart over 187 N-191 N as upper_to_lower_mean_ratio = 0.90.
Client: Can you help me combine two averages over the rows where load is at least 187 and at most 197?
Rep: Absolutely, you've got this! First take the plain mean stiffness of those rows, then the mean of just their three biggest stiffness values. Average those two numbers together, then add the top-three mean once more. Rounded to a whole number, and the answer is 224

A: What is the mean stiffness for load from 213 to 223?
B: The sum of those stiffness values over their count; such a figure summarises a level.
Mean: 84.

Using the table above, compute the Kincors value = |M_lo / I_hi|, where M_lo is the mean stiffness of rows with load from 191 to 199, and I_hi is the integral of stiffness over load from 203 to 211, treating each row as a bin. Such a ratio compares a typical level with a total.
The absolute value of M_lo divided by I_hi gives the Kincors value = 0.15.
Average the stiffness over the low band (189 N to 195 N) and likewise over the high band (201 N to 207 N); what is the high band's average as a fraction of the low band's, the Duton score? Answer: 0.89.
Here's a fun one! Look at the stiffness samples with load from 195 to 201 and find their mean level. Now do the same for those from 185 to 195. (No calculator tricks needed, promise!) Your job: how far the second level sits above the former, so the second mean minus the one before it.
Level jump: 1.3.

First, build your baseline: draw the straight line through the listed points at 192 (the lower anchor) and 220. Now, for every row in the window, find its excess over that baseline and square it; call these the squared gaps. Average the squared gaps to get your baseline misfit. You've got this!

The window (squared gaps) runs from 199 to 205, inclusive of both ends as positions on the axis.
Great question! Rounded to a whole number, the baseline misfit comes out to 23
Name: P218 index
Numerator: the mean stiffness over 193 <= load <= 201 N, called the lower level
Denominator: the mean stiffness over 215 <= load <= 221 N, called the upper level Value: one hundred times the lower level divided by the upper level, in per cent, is 132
